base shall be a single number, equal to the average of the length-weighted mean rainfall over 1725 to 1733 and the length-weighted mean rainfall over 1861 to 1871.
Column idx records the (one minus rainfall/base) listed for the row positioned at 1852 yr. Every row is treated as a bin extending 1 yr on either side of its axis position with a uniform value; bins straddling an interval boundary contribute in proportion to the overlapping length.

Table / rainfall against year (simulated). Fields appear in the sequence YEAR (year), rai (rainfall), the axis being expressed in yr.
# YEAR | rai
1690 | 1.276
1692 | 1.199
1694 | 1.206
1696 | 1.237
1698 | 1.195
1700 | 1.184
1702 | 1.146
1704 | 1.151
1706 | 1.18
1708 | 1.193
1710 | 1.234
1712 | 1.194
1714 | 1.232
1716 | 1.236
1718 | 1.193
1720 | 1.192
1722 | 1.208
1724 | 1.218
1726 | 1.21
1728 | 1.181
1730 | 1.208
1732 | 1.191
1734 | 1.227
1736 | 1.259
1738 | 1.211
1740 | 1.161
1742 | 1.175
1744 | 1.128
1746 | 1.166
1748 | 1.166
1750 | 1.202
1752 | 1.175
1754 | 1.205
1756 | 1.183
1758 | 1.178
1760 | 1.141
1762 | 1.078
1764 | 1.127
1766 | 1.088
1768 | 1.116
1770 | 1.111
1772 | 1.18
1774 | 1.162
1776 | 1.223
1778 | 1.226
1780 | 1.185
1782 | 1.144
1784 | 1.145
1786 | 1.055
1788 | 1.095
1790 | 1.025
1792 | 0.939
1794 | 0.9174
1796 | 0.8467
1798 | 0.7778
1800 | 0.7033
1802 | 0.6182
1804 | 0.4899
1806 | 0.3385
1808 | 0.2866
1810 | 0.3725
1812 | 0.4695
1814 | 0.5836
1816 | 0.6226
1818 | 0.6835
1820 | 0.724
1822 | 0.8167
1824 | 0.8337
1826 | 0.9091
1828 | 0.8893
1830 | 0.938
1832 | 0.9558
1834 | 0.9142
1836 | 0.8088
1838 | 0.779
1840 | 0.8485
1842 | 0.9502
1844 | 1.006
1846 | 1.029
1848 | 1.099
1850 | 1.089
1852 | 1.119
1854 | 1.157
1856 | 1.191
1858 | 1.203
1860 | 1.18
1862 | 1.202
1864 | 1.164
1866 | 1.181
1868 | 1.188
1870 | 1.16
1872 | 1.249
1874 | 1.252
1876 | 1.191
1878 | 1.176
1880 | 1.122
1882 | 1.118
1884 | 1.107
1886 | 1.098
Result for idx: 0.058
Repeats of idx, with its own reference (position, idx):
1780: 0.003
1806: 0.715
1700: 0.004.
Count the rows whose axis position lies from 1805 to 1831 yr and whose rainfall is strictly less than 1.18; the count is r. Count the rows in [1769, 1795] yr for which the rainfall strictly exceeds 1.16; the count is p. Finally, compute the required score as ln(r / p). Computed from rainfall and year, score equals 1.0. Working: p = 5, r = 13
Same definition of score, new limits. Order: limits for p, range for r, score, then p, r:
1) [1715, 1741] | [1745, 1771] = -0.3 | 13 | 10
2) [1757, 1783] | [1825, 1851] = 0.8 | 6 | 13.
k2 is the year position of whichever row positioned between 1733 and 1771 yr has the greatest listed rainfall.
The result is 1736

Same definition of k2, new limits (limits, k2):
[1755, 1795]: 1778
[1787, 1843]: 1788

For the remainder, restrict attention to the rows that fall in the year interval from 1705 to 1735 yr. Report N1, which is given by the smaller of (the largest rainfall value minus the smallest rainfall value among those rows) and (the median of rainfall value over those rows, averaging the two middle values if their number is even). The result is 0.06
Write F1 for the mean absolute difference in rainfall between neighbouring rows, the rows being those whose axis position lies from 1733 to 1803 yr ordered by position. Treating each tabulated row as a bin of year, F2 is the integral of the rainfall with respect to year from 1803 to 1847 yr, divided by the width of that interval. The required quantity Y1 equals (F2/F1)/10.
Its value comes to 1.8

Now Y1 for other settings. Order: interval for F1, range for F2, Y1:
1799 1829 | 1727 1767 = 1.6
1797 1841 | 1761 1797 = 1.6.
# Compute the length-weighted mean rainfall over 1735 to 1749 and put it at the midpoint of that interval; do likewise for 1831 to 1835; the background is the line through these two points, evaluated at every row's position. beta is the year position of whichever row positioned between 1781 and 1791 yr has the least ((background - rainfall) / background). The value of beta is 1784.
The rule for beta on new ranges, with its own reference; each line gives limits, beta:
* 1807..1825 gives 1824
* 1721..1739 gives 1736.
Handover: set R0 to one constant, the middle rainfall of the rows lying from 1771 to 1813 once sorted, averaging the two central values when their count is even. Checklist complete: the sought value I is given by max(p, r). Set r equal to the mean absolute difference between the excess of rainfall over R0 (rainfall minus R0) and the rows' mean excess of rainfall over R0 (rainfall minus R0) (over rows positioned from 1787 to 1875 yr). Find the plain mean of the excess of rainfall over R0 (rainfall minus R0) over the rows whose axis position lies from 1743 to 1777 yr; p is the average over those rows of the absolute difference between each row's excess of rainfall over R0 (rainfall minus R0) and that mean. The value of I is 0.21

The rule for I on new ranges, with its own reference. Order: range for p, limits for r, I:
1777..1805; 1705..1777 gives 0.18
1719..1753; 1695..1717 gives 0.03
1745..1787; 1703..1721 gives 0.04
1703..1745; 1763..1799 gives 0.10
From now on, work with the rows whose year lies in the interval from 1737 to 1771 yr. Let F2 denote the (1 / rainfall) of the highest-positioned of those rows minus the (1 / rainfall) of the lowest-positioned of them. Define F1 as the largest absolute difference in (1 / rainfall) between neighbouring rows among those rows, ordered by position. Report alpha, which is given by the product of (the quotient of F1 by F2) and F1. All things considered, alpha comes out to 0.04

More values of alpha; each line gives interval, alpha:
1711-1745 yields 0.03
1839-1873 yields -0.04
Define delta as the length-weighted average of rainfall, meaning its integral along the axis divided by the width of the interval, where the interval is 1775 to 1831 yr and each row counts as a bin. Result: 0.82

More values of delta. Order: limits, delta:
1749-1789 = 1.15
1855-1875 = 1.20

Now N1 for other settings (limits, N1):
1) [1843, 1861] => 0.20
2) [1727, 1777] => 0.18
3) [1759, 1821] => 0.94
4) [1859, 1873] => 0.09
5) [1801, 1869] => 0.91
